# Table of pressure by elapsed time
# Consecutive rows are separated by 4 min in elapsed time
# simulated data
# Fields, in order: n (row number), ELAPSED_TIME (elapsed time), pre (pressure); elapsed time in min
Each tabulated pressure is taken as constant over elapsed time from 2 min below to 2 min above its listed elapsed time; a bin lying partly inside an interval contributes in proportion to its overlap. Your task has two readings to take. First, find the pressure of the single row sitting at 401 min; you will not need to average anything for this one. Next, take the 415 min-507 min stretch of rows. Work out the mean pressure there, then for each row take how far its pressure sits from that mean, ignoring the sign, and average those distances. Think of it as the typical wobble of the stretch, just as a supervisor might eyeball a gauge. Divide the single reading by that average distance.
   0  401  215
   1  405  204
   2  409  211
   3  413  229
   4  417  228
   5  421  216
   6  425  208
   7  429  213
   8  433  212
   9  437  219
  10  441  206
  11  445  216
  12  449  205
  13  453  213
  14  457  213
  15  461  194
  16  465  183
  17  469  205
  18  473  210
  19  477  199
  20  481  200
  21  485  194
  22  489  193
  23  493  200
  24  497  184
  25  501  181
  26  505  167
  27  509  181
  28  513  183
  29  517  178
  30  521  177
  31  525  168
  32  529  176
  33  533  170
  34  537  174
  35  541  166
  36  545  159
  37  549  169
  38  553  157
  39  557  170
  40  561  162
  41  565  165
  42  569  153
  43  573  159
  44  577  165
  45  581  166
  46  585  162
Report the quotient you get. 18.9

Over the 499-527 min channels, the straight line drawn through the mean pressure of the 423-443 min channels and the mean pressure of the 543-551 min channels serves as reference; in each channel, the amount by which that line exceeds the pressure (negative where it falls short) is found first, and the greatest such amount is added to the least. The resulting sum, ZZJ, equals 10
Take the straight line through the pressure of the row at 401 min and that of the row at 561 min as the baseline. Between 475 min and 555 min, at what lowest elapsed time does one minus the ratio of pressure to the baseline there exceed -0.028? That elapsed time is 497 min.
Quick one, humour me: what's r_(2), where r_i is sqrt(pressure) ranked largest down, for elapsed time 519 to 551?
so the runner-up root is 13.3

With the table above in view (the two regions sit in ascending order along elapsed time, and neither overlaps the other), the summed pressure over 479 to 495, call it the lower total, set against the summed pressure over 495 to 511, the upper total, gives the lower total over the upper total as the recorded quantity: 1.10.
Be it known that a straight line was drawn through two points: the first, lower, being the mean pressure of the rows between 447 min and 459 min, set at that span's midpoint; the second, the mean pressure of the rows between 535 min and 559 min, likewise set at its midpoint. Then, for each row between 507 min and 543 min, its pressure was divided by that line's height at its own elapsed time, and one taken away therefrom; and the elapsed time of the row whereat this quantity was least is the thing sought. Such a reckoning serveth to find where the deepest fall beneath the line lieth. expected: 525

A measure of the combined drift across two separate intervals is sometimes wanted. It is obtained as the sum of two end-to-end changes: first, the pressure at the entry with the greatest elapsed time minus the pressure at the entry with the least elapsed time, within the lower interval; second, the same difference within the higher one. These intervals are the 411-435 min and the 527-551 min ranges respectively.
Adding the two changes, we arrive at -24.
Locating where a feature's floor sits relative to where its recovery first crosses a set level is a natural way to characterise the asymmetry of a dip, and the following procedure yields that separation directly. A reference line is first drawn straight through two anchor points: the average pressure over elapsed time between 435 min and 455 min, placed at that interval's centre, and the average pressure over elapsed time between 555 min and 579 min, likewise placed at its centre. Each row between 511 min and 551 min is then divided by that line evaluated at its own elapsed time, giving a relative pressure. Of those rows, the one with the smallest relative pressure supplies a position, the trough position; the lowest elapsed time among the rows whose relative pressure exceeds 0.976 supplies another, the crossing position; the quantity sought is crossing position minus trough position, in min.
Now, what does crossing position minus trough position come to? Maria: -32 min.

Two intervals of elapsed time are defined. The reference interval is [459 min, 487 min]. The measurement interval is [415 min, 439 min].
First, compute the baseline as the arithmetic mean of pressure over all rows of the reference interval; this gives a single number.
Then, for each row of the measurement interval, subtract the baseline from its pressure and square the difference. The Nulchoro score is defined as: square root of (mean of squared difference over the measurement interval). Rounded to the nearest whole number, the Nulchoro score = 19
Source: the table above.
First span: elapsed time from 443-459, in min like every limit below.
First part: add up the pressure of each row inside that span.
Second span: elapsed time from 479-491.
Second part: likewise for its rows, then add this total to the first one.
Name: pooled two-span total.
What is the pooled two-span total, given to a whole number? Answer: 1434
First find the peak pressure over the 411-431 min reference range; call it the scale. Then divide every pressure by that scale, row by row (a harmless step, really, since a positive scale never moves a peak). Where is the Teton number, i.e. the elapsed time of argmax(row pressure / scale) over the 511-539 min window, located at 513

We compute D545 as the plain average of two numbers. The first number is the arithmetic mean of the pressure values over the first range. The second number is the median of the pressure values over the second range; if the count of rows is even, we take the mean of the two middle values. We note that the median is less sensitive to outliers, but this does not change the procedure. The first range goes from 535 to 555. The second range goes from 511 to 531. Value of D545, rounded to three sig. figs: 171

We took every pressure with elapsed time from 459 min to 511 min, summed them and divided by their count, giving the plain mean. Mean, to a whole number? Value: 192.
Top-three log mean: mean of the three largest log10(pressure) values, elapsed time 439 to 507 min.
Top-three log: 2.33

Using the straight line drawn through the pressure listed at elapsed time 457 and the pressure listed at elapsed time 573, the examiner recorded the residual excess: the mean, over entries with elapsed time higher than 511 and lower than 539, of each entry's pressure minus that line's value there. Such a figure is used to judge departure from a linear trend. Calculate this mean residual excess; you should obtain -6.2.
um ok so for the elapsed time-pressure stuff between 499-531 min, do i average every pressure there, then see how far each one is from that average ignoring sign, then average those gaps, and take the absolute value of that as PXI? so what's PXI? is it 4.5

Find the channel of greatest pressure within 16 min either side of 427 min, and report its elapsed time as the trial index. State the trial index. 413 min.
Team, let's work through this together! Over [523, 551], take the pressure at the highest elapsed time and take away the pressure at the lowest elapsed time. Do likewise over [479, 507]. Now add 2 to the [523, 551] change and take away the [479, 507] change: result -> 36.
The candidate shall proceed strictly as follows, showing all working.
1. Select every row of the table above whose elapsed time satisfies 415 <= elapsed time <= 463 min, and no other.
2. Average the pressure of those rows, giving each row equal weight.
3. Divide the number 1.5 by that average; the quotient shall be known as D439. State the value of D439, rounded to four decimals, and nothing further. 0.0071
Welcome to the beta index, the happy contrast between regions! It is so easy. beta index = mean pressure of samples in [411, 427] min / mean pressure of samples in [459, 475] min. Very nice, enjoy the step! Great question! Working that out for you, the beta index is 1.112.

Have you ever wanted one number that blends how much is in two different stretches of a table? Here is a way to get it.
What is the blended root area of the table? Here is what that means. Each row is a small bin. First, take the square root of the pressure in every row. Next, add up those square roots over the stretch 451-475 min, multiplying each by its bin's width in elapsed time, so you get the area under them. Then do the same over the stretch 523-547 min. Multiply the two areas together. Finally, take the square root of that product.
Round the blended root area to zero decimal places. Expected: 326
